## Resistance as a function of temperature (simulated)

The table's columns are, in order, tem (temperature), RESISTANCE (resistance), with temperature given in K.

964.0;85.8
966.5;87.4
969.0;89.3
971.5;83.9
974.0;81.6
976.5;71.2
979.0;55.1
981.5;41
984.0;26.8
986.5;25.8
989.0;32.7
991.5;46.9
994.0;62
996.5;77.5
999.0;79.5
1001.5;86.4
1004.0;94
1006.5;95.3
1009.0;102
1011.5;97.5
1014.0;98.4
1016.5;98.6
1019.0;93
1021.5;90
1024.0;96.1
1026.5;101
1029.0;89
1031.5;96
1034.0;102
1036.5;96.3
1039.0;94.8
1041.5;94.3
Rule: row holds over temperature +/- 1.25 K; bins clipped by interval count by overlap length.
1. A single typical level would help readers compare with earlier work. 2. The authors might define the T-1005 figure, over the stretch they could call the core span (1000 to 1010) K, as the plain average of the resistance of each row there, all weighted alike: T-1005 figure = 94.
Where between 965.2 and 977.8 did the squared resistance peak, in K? 969.0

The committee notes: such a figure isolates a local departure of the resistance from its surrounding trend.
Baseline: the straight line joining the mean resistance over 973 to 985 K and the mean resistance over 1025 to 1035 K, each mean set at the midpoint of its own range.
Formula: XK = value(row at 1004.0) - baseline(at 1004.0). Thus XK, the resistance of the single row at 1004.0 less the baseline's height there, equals 18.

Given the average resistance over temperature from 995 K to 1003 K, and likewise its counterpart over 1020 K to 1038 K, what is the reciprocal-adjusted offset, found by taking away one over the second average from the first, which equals 81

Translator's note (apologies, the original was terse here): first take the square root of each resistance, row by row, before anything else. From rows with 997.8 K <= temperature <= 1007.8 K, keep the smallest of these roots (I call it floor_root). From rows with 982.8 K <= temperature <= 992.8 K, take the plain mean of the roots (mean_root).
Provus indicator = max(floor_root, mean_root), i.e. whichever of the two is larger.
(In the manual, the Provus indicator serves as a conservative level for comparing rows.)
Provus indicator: 8.9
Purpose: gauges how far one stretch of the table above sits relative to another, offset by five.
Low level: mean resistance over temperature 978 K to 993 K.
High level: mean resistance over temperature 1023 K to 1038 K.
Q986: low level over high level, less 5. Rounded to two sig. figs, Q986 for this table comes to -4.6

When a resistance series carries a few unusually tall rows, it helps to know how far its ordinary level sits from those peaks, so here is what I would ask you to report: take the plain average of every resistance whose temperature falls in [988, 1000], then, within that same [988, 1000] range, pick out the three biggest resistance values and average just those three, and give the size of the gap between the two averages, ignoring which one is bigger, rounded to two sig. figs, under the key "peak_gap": 13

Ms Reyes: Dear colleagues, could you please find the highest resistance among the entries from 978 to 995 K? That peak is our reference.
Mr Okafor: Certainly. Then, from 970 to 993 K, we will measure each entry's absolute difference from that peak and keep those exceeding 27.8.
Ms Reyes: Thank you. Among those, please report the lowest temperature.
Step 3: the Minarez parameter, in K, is 984.0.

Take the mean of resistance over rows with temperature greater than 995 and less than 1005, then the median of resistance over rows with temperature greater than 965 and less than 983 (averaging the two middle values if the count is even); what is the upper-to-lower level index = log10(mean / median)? 0.01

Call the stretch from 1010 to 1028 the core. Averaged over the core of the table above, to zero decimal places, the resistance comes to 96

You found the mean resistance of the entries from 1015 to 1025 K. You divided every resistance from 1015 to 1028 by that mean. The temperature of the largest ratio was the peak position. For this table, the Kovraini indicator 1026.5 K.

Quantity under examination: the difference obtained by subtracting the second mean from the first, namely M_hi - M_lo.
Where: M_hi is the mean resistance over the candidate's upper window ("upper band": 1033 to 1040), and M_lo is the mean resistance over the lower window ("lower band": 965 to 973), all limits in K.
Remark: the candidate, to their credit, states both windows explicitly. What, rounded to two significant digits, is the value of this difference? 11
